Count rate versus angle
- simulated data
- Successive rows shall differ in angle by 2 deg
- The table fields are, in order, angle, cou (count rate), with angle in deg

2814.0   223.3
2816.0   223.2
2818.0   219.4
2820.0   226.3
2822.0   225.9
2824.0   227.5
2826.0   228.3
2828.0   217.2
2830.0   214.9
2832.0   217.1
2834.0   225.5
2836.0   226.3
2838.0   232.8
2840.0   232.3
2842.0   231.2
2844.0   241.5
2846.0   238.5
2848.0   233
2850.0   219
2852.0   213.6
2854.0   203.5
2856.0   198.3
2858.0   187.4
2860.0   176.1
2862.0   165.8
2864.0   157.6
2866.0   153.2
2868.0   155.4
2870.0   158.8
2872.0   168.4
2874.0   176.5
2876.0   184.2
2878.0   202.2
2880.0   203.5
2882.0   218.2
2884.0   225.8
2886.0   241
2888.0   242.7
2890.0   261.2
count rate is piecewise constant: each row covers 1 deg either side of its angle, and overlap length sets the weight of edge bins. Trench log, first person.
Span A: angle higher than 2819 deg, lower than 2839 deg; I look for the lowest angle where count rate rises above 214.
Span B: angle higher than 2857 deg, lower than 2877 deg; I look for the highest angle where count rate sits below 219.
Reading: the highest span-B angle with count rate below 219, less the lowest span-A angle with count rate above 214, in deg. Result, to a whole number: 56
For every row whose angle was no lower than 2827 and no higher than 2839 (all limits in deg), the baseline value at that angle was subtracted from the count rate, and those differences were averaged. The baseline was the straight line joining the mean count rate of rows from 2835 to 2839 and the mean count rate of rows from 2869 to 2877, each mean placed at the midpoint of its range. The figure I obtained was -14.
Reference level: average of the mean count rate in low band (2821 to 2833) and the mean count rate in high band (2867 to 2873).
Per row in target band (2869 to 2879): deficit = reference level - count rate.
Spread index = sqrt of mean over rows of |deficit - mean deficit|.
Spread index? 3.5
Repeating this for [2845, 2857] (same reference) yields 3.5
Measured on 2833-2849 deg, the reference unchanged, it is 2.0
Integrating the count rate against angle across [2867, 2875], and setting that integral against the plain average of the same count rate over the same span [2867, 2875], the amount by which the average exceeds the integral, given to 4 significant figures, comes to -1153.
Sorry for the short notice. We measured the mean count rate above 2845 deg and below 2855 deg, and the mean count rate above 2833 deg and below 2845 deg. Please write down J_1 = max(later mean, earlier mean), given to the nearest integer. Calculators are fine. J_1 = 232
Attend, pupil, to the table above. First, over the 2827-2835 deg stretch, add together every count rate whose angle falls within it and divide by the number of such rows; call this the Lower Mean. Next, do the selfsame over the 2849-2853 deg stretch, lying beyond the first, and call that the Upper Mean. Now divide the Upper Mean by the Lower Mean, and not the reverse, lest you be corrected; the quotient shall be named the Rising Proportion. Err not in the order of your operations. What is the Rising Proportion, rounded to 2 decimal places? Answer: 0.99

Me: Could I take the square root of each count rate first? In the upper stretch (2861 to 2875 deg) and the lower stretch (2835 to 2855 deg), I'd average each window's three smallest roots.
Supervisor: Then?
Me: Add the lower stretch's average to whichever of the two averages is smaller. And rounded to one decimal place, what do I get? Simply 27.0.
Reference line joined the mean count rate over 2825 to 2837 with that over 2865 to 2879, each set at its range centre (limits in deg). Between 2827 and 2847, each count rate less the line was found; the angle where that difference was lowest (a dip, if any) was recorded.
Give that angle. 2828.0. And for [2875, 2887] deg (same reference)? 2876.0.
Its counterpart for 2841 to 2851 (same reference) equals 2850.0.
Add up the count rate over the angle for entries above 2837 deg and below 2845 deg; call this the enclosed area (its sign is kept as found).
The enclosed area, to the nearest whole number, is 1876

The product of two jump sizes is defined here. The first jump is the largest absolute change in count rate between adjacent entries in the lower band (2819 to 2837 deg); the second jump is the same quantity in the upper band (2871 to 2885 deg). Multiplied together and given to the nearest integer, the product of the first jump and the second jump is 200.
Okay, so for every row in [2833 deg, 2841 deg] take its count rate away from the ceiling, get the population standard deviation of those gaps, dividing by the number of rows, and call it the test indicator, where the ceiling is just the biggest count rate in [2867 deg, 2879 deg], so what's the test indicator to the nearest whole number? 3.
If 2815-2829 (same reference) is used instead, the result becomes 4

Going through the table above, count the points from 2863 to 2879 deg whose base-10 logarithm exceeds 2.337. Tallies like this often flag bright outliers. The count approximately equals 0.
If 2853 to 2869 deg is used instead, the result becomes 0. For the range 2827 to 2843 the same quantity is 5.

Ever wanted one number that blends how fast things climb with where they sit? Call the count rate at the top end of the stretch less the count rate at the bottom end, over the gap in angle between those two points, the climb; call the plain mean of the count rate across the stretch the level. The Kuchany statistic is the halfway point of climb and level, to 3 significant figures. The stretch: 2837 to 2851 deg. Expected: 116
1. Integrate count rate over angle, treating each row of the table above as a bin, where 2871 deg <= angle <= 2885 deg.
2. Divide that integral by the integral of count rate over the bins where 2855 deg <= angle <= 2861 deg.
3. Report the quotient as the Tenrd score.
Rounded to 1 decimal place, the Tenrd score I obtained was 2.5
